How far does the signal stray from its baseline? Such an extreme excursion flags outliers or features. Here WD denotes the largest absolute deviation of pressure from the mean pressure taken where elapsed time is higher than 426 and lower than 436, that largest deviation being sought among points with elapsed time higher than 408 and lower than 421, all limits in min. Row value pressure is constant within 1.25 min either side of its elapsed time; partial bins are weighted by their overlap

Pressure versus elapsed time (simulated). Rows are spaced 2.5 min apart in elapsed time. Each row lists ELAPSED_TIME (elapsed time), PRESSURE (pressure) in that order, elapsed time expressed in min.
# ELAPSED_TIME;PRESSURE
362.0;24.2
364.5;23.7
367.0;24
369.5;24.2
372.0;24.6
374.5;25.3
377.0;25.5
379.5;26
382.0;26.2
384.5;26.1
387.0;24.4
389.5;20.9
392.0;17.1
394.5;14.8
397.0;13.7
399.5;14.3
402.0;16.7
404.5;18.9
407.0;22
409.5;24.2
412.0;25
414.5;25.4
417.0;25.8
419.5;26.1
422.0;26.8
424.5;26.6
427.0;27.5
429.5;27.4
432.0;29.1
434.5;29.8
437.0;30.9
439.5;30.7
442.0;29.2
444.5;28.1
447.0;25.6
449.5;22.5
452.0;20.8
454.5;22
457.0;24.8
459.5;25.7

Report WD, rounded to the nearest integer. 4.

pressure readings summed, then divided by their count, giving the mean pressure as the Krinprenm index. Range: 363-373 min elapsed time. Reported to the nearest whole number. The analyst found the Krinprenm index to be 24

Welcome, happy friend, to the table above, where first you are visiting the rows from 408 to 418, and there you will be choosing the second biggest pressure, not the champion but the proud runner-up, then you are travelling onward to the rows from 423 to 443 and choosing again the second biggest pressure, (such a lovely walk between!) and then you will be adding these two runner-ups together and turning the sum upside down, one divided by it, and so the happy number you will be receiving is 0.0178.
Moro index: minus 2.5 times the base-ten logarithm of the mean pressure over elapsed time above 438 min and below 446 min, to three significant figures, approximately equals -3.67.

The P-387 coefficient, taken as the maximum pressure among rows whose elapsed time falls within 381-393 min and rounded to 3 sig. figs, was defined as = 26.2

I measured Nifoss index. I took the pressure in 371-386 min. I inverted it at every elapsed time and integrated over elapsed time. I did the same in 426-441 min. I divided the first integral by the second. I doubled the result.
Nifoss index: 2.28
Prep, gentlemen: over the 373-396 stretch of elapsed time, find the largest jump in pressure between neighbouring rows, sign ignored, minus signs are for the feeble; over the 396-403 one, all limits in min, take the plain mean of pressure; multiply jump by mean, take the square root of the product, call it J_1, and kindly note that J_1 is 7.5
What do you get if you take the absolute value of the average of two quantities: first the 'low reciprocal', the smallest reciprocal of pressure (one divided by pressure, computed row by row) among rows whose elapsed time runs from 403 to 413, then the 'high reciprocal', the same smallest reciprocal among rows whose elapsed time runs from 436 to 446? 0.0362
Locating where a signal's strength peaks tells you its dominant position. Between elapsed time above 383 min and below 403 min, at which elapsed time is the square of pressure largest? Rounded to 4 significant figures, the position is 384.5 min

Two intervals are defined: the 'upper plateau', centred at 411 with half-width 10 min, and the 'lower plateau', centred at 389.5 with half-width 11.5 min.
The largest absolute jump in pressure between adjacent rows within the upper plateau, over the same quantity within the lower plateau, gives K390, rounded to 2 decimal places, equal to 0.82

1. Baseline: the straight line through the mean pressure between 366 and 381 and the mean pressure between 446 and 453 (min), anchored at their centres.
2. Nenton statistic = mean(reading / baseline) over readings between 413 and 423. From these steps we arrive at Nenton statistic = 1.1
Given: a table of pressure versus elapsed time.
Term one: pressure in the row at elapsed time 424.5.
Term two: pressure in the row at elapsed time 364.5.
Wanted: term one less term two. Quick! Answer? 2.9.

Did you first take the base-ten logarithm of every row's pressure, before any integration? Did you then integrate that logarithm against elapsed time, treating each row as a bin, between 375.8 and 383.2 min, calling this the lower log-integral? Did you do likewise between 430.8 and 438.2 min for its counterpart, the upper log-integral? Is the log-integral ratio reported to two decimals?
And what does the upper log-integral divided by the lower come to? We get 1.04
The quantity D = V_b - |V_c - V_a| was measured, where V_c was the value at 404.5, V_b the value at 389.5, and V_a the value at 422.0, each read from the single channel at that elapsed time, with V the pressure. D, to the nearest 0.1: 13.0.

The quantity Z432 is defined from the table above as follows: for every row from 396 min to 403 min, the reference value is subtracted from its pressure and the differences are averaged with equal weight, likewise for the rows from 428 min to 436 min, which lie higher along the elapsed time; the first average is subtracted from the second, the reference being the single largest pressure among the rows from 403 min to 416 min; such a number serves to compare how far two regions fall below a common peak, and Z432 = 14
